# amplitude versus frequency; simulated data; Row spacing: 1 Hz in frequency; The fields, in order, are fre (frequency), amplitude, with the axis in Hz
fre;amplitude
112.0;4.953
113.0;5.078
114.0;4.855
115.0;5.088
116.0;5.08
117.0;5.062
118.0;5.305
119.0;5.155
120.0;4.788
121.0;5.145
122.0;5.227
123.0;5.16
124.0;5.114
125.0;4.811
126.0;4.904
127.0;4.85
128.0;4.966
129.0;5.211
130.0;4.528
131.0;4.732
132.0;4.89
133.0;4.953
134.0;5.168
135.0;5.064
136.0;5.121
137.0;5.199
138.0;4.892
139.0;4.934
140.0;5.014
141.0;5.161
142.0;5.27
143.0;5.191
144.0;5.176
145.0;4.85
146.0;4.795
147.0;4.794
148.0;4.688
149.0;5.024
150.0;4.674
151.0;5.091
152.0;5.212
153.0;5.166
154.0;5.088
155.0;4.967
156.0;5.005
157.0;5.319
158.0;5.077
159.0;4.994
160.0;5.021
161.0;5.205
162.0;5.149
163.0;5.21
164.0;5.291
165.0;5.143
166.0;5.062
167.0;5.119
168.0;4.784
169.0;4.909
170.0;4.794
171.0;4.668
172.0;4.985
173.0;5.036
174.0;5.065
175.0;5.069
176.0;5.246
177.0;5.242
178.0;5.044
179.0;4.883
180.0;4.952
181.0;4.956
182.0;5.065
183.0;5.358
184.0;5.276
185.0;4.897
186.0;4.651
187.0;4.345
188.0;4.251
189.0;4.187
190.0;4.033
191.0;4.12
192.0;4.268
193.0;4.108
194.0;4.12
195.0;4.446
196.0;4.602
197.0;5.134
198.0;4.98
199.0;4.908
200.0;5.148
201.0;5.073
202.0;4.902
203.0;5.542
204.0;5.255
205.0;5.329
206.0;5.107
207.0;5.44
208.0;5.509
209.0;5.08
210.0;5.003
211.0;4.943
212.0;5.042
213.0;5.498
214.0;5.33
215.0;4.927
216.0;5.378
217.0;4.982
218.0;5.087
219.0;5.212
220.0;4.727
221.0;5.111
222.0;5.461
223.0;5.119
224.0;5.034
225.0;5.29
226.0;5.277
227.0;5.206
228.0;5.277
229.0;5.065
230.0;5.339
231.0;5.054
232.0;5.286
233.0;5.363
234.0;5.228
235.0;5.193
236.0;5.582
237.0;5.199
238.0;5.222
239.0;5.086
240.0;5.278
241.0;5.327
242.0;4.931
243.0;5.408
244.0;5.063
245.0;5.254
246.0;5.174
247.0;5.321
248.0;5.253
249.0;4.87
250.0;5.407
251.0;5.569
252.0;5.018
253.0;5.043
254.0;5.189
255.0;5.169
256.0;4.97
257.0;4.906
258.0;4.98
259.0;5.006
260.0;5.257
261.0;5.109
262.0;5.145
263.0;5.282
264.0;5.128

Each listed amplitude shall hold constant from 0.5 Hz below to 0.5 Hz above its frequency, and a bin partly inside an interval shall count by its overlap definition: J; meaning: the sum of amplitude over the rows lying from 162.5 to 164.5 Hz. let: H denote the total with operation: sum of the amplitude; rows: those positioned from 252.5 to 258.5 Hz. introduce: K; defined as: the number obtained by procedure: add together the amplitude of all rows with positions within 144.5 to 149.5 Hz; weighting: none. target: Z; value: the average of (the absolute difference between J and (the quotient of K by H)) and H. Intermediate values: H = 30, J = 11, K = 24.2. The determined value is 20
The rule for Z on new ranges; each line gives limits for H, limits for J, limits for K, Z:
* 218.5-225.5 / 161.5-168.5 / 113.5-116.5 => 36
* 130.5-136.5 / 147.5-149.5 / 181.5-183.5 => 20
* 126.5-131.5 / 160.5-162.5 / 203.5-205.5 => 17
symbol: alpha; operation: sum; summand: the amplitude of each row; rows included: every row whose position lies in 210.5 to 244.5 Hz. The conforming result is 177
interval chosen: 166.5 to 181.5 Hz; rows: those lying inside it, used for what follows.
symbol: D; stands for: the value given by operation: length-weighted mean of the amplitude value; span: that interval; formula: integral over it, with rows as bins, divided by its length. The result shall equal 4.98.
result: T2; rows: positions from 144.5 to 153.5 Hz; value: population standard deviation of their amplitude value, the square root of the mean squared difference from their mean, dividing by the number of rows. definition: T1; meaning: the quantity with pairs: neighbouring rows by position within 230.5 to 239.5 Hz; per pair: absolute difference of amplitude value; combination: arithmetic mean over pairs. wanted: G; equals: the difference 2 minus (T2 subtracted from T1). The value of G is 2.02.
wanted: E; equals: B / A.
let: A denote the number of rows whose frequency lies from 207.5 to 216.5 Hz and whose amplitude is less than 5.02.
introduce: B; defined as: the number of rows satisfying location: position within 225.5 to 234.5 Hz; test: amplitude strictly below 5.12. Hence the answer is 0.7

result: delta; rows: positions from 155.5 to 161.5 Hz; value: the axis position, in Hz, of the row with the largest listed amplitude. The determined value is 157.0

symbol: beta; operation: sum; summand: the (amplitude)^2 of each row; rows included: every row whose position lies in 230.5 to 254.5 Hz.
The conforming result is 655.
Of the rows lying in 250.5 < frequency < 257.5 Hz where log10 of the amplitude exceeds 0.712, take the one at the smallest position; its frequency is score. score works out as 251.0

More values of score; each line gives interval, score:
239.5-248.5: 240.0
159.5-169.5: 161.0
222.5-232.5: 225.0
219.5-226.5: 222.0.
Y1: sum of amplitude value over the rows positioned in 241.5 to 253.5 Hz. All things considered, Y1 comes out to 62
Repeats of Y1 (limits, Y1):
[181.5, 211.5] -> 145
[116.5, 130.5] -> 70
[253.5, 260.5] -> 35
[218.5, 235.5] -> 88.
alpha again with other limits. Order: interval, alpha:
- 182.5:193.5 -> 49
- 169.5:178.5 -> 45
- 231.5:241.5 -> 53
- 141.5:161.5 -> 101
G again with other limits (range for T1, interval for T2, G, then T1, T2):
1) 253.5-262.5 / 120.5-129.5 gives 2.05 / 0.10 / 0.152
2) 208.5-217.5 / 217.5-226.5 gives 1.93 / 0.26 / 0.193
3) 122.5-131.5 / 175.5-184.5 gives 1.94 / 0.22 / 0.160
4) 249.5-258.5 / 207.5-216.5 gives 2.07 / 0.16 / 0.224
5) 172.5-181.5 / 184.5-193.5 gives 2.18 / 0.08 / 0.266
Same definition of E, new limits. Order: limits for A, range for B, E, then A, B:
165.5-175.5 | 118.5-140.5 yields 2.8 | 5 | 14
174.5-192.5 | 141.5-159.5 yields 1.1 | 11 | 12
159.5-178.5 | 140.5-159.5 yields 2.4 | 5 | 12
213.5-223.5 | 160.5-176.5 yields 3.3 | 3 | 10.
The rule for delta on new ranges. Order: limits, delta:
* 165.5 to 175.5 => 167.0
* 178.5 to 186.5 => 183.0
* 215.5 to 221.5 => 216.0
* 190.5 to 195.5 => 195.0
